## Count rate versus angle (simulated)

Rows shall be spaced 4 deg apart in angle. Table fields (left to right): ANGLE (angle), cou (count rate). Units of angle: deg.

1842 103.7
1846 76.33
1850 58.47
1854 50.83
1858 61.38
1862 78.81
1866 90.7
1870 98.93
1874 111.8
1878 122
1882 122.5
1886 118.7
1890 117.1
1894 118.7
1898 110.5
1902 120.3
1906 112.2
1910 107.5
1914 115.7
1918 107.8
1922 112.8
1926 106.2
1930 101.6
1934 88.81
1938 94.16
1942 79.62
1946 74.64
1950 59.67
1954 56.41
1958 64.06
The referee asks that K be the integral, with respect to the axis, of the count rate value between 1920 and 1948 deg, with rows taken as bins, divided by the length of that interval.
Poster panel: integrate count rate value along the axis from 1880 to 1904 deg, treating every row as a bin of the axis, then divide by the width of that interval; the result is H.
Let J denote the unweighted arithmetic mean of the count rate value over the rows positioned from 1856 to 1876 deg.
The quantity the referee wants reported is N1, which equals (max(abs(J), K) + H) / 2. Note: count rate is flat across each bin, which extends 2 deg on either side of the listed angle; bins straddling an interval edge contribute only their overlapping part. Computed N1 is 106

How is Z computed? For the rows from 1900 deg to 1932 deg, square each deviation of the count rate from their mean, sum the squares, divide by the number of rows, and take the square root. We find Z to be 6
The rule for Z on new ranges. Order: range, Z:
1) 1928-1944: 8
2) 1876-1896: 2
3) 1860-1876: 12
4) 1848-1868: 15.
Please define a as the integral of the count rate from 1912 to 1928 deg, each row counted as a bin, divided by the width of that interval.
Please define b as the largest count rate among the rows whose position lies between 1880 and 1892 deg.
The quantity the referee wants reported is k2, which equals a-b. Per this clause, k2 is -12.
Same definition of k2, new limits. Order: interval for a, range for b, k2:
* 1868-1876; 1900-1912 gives -15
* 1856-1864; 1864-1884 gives -52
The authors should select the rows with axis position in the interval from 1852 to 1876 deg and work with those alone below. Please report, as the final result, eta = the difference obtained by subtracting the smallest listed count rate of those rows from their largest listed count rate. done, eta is 61.0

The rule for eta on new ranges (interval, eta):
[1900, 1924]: 12.8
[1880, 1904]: 12.0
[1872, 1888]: 10.7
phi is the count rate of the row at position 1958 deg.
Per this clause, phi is 64.06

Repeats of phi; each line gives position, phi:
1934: 88.81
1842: 103.7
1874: 111.8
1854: 50.83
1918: 107.8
